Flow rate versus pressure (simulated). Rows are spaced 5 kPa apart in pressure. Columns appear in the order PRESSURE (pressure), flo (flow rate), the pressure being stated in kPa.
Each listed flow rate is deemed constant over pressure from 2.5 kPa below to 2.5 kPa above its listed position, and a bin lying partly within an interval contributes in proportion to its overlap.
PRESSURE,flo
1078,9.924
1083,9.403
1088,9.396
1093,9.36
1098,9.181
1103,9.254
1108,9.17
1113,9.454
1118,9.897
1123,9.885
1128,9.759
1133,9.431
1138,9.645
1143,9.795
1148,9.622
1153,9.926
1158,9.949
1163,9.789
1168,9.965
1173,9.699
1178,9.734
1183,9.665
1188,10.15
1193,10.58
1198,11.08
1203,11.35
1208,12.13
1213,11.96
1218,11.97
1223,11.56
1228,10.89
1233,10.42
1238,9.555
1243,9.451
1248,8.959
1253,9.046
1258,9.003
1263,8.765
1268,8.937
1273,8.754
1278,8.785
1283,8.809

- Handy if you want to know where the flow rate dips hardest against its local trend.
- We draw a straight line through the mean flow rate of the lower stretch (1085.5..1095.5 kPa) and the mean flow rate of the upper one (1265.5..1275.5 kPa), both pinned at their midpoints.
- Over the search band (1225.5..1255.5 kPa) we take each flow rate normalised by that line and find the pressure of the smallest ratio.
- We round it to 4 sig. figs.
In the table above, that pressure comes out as 1248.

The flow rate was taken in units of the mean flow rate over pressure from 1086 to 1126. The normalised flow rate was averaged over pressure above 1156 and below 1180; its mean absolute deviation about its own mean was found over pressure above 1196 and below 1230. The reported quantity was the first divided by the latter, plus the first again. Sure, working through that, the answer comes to 26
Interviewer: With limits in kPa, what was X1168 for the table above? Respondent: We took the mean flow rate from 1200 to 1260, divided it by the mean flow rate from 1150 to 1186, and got 1.07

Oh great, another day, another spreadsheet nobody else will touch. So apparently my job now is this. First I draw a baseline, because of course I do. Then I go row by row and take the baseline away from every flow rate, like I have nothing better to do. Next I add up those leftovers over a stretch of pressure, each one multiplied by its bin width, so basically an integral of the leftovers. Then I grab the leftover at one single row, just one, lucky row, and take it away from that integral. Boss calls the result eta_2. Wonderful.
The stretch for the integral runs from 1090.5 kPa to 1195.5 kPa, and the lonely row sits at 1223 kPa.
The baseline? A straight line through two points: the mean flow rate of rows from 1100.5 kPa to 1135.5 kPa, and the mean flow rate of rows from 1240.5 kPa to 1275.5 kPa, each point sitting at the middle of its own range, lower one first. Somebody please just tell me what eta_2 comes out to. 25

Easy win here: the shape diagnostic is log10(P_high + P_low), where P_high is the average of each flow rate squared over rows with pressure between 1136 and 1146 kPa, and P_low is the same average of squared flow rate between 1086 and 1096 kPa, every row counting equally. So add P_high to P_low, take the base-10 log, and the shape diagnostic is 2.26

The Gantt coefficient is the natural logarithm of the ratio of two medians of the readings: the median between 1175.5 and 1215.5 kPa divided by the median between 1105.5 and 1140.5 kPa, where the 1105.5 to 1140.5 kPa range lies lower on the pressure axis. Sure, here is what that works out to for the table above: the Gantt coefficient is 0.12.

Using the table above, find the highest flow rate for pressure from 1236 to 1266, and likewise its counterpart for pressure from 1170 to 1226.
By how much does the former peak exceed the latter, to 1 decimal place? -2.6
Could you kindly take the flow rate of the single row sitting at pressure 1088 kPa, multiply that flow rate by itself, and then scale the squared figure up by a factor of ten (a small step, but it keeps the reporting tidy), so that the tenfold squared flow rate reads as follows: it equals 883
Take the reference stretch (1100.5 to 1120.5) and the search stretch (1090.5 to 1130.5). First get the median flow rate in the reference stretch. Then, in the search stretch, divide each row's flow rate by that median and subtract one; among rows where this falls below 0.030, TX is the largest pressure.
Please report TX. 1113 kPa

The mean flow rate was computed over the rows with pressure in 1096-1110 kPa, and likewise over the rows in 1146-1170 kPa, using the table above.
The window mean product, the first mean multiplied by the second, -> 91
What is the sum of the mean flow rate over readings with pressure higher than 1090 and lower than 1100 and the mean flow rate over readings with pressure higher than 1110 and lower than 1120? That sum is 18.9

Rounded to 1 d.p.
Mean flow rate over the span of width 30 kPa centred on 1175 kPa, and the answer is 9.8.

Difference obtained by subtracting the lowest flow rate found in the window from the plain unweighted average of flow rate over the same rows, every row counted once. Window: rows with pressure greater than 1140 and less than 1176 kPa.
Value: 0.20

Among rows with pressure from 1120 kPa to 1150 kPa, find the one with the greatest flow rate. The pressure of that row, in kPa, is 1123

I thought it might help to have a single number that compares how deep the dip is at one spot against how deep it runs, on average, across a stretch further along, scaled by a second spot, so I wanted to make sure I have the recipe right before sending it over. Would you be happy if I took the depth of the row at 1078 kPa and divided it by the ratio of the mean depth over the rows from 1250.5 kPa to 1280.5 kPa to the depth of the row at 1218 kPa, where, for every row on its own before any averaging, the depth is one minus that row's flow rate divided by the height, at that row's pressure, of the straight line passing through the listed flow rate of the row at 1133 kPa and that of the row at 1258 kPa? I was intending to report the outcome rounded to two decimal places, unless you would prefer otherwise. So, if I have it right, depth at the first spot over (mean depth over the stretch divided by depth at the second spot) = 0.92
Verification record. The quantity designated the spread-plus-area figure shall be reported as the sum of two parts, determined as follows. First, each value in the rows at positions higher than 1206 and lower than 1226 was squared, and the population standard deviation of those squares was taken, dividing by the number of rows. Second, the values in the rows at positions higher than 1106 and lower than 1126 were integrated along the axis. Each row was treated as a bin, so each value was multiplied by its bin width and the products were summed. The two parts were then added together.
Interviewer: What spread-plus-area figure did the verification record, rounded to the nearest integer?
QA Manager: 197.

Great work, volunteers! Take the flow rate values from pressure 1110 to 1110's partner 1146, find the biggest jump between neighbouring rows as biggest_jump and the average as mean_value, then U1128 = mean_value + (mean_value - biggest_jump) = 18.9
